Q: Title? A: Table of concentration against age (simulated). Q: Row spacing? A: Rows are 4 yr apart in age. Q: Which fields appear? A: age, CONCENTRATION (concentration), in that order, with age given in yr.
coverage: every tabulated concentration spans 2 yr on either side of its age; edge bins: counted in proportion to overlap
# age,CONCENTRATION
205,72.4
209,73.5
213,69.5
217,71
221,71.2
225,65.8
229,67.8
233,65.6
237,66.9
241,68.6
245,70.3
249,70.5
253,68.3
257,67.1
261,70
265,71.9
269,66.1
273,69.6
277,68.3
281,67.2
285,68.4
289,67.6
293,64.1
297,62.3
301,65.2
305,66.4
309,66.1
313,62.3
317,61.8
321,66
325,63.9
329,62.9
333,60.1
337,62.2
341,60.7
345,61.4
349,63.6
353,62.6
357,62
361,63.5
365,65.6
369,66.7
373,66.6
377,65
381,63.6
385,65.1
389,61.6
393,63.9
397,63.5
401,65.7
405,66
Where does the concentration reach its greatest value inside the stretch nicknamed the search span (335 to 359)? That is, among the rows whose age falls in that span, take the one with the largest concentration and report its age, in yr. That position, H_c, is 349 yr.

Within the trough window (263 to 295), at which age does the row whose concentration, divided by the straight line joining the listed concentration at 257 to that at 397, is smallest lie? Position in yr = 293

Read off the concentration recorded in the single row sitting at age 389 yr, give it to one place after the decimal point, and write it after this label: 61.6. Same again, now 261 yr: 70.0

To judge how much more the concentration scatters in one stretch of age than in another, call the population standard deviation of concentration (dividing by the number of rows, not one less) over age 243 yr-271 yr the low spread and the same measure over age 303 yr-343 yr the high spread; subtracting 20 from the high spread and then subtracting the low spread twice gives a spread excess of -21.7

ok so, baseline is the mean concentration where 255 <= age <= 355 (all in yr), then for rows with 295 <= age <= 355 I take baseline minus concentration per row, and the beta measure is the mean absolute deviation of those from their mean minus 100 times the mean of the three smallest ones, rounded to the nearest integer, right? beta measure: 107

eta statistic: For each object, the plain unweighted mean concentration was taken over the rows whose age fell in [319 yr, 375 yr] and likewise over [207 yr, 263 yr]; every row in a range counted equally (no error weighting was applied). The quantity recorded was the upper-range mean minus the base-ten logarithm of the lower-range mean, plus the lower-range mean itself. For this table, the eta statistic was 131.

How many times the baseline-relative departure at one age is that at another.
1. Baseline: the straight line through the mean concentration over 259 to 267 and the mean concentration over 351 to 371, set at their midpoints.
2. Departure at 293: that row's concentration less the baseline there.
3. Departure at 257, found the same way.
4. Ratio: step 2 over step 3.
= 1.1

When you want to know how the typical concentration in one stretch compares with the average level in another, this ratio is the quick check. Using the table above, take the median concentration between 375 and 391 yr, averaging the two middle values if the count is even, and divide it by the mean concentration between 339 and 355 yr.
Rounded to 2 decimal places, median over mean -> 1.04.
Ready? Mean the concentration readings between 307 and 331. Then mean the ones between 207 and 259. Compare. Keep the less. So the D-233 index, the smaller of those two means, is 63.8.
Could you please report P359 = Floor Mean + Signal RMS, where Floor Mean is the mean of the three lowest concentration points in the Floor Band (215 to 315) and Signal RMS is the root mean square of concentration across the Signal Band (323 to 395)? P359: 126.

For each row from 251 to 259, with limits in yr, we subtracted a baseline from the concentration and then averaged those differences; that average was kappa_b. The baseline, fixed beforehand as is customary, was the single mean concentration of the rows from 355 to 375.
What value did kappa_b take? 2.8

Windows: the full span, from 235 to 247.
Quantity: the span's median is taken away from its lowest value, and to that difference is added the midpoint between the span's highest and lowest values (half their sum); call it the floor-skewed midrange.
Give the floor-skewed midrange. 66.9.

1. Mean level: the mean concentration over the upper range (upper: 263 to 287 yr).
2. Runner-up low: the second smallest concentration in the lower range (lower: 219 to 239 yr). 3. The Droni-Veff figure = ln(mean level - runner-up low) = 1.0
